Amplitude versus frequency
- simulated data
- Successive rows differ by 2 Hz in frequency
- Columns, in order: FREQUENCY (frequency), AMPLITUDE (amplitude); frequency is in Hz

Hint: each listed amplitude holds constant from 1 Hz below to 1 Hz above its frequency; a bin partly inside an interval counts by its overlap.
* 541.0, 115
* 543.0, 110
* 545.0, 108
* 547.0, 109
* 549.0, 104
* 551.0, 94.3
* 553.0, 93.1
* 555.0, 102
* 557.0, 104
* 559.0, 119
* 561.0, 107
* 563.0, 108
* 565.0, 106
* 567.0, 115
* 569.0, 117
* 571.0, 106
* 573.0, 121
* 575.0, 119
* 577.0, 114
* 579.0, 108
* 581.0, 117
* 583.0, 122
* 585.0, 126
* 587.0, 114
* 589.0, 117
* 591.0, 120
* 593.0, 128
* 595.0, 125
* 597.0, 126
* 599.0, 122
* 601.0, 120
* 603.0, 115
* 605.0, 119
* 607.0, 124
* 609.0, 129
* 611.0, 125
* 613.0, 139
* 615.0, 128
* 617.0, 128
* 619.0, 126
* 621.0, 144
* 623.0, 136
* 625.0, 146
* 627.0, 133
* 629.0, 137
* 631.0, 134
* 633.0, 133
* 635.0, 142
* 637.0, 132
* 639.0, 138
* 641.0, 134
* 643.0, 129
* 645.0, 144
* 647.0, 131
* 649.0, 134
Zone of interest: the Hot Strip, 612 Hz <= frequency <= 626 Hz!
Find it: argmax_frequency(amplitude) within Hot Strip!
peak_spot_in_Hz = 625.0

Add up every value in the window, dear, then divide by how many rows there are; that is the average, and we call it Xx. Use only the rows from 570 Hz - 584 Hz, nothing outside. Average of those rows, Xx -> 115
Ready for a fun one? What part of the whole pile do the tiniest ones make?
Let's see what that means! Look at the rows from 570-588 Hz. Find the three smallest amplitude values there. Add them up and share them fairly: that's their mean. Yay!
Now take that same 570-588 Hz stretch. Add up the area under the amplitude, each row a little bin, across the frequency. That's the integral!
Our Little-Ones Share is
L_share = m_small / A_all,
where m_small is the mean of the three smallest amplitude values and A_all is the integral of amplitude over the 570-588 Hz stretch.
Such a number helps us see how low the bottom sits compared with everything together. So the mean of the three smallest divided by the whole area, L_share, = 0.05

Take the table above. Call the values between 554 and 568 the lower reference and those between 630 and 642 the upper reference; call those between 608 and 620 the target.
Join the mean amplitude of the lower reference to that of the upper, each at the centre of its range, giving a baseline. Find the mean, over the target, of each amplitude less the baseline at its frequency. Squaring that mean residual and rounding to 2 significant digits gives 2.3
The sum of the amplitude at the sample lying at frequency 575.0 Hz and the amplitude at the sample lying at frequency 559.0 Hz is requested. 238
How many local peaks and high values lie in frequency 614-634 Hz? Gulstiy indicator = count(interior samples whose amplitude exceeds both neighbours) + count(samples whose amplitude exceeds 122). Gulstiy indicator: 13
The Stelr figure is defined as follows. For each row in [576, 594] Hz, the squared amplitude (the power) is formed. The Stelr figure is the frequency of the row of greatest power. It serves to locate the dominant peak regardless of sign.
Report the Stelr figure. 593.0 Hz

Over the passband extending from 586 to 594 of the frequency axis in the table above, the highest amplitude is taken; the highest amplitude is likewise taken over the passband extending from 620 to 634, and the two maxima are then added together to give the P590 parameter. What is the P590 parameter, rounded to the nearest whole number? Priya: 274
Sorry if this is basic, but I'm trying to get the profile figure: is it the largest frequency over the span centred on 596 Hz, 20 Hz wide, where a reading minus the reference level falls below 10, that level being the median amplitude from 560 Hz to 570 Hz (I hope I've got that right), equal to 603.0 Hz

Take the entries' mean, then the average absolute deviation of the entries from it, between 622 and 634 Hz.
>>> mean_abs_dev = 3.3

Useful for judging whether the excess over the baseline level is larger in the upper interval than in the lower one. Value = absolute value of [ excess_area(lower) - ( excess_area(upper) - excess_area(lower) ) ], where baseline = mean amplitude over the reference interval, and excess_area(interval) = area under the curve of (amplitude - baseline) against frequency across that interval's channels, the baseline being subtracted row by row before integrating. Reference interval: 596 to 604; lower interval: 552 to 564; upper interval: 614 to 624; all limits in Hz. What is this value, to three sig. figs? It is 482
